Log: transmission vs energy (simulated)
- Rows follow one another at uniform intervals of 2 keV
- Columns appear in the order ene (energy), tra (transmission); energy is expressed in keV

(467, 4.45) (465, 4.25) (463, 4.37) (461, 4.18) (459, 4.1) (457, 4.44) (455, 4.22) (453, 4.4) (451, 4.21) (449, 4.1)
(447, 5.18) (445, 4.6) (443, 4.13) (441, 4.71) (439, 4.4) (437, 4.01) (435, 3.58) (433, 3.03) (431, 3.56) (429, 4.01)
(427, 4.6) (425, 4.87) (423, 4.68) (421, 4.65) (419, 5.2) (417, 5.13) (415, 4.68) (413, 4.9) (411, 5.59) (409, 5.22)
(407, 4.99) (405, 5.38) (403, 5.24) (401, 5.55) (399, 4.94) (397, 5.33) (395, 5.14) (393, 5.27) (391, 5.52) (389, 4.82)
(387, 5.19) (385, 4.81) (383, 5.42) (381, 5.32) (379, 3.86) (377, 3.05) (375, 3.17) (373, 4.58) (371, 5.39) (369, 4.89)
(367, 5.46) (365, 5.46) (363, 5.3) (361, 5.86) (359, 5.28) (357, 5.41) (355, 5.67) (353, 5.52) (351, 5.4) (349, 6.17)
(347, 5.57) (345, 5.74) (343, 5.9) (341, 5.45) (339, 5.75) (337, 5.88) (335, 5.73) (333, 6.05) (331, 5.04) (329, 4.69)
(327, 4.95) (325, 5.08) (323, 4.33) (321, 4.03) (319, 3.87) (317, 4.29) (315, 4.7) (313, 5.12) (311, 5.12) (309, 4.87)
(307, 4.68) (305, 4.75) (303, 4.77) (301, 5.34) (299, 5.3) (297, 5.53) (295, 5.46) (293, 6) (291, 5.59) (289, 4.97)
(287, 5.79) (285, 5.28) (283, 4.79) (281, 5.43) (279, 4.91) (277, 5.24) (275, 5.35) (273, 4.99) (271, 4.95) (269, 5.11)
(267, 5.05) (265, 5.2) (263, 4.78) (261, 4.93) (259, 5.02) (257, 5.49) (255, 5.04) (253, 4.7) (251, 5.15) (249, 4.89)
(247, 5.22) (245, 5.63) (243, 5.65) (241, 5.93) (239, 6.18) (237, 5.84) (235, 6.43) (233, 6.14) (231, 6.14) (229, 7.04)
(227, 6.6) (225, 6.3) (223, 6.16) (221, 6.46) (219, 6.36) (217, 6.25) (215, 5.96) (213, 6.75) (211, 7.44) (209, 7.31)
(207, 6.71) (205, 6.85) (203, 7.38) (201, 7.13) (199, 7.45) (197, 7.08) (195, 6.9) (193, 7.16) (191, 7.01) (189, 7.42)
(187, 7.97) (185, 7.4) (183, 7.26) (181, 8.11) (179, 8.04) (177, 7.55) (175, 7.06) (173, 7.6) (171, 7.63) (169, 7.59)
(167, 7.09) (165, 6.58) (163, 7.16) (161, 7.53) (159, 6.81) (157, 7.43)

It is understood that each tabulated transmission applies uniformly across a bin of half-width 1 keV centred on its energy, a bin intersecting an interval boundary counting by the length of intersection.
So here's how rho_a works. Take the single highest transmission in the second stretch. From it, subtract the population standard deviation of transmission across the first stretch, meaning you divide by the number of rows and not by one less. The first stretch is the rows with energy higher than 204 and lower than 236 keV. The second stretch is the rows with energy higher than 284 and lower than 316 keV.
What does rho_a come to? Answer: 5.58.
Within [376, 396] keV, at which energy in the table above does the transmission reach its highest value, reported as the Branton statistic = 391 keV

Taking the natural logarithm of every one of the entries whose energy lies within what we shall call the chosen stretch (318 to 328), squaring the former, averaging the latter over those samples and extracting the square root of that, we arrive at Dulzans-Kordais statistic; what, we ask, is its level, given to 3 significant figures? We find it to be 1.49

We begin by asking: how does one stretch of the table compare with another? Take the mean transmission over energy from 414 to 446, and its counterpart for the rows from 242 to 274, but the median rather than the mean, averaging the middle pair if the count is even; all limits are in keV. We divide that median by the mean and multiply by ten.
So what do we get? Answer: 11.6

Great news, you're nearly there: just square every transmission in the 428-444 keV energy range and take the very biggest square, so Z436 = 22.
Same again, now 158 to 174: 58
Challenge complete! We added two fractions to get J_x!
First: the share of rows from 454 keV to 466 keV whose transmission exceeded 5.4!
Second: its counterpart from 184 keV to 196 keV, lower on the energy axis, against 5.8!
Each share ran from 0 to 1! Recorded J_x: 1.0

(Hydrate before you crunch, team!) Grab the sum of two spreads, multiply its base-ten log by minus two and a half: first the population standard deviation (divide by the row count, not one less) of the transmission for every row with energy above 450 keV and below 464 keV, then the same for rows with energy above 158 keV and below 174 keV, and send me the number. 0.76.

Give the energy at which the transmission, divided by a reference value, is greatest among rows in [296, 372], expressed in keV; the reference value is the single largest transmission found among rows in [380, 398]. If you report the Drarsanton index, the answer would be 349 keV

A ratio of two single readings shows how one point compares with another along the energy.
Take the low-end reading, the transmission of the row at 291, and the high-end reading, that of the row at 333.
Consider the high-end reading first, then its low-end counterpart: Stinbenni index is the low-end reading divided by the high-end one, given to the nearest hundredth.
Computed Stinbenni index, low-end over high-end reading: 0.92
